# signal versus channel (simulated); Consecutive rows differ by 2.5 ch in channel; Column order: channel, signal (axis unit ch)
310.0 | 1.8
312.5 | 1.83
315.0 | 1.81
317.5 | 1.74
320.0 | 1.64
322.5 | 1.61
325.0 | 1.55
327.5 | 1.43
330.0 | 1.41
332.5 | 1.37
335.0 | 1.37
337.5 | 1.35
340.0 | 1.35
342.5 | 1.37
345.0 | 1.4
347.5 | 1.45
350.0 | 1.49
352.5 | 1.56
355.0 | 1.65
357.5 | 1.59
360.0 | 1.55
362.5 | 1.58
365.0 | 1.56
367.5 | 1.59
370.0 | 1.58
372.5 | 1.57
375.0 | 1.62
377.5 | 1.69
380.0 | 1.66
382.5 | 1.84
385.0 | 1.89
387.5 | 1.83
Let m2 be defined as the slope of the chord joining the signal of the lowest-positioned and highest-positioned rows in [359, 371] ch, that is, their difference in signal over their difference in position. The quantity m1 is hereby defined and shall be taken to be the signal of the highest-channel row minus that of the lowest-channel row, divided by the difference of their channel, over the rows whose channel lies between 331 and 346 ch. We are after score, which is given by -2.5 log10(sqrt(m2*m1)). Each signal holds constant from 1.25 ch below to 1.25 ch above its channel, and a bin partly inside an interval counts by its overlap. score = 6.43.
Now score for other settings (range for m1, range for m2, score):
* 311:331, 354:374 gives 4.95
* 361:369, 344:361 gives 5.87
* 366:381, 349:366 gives 5.73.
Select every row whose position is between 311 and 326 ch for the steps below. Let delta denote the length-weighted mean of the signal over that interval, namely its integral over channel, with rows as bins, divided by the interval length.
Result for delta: 1.70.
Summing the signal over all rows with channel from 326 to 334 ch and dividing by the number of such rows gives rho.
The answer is 1.4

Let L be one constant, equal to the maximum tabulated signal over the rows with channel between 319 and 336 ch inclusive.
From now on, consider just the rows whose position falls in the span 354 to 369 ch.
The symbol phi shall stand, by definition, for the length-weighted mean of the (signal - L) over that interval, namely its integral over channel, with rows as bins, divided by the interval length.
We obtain -0.05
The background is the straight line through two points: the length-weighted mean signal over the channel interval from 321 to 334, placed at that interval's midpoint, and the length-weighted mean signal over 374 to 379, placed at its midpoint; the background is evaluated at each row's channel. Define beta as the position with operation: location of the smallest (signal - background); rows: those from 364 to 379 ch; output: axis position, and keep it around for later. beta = 372.5 ch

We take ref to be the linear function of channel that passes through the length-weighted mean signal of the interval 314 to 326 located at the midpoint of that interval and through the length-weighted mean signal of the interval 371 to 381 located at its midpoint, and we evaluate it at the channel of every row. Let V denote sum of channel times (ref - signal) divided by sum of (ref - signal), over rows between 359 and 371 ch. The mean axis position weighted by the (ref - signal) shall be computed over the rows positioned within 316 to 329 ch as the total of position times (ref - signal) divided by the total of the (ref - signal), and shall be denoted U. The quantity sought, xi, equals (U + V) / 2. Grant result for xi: 345.8 ch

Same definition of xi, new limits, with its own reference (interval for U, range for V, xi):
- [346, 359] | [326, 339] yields 341.5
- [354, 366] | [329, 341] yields 348.4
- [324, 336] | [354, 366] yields 346.2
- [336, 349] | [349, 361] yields 348.0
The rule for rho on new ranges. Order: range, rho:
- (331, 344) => 1.4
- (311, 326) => 1.7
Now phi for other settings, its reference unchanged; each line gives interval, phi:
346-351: -0.17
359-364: -0.07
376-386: 0.12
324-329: -0.16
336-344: -0.28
